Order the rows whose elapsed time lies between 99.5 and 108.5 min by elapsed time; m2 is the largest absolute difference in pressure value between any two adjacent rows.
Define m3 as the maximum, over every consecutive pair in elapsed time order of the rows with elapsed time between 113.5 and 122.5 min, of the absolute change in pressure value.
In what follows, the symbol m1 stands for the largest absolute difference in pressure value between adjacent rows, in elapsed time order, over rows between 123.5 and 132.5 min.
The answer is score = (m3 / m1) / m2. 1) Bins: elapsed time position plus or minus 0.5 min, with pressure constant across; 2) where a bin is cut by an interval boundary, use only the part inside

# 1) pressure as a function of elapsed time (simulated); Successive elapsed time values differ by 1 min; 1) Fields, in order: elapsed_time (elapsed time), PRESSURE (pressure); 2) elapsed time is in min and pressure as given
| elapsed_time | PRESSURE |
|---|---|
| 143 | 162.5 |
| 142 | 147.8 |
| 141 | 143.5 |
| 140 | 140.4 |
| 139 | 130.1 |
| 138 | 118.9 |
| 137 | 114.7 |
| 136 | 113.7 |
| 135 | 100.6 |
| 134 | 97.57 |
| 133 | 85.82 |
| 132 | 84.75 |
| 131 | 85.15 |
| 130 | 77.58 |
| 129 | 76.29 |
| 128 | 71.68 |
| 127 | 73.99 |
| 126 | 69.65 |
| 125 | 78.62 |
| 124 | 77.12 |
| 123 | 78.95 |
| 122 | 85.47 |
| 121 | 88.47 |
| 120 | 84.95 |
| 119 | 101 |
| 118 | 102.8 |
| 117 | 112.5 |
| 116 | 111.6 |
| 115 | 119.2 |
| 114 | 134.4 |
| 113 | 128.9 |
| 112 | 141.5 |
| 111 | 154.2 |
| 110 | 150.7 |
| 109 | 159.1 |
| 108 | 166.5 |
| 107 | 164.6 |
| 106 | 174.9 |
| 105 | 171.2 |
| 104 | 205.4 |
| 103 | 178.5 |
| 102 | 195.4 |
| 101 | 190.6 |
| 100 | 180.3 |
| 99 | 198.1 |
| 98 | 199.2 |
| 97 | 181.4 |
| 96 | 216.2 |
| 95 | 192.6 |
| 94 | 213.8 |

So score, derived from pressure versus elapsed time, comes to 0.052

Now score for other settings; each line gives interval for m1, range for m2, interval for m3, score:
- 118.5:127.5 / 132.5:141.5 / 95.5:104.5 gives 0.166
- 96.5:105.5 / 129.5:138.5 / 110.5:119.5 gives 0.034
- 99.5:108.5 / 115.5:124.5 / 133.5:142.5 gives 0.024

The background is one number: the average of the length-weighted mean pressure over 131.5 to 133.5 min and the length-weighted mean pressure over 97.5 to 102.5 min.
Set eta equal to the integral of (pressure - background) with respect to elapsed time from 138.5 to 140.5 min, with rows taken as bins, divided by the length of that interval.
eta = -4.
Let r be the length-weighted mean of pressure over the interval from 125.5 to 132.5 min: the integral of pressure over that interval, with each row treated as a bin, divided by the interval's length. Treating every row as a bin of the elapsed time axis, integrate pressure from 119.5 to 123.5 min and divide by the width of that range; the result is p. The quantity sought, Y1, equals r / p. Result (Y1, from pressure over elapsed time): 0.9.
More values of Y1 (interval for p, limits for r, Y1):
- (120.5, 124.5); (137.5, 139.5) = 1.5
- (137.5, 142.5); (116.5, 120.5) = 0.7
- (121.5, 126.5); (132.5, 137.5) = 1.3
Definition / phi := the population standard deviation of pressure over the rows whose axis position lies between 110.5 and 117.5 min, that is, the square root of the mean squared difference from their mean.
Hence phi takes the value 15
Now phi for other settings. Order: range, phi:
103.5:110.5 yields 16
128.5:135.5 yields 9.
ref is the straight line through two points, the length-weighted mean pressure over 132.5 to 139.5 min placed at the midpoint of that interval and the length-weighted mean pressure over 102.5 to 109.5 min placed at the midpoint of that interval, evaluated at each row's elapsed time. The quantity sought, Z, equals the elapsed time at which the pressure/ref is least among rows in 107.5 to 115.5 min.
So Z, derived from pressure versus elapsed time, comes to 115 min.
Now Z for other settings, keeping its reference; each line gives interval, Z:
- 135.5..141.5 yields 136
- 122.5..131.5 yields 126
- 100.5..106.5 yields 105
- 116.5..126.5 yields 126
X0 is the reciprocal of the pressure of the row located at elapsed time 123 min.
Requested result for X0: 0.0127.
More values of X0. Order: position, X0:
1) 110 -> 0.0066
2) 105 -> 0.0058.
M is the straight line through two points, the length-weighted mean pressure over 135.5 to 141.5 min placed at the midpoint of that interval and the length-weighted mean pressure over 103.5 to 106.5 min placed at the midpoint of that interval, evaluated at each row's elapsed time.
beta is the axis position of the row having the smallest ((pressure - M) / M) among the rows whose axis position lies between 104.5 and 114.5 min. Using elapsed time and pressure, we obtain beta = 113 min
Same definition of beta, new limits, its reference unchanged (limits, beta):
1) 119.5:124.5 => 124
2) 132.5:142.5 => 133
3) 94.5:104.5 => 97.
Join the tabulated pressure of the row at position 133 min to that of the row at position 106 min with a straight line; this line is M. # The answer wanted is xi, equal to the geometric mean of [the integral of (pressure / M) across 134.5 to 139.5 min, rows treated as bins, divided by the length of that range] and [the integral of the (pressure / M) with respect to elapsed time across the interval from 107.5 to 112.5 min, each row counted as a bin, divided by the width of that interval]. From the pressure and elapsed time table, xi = 1.24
